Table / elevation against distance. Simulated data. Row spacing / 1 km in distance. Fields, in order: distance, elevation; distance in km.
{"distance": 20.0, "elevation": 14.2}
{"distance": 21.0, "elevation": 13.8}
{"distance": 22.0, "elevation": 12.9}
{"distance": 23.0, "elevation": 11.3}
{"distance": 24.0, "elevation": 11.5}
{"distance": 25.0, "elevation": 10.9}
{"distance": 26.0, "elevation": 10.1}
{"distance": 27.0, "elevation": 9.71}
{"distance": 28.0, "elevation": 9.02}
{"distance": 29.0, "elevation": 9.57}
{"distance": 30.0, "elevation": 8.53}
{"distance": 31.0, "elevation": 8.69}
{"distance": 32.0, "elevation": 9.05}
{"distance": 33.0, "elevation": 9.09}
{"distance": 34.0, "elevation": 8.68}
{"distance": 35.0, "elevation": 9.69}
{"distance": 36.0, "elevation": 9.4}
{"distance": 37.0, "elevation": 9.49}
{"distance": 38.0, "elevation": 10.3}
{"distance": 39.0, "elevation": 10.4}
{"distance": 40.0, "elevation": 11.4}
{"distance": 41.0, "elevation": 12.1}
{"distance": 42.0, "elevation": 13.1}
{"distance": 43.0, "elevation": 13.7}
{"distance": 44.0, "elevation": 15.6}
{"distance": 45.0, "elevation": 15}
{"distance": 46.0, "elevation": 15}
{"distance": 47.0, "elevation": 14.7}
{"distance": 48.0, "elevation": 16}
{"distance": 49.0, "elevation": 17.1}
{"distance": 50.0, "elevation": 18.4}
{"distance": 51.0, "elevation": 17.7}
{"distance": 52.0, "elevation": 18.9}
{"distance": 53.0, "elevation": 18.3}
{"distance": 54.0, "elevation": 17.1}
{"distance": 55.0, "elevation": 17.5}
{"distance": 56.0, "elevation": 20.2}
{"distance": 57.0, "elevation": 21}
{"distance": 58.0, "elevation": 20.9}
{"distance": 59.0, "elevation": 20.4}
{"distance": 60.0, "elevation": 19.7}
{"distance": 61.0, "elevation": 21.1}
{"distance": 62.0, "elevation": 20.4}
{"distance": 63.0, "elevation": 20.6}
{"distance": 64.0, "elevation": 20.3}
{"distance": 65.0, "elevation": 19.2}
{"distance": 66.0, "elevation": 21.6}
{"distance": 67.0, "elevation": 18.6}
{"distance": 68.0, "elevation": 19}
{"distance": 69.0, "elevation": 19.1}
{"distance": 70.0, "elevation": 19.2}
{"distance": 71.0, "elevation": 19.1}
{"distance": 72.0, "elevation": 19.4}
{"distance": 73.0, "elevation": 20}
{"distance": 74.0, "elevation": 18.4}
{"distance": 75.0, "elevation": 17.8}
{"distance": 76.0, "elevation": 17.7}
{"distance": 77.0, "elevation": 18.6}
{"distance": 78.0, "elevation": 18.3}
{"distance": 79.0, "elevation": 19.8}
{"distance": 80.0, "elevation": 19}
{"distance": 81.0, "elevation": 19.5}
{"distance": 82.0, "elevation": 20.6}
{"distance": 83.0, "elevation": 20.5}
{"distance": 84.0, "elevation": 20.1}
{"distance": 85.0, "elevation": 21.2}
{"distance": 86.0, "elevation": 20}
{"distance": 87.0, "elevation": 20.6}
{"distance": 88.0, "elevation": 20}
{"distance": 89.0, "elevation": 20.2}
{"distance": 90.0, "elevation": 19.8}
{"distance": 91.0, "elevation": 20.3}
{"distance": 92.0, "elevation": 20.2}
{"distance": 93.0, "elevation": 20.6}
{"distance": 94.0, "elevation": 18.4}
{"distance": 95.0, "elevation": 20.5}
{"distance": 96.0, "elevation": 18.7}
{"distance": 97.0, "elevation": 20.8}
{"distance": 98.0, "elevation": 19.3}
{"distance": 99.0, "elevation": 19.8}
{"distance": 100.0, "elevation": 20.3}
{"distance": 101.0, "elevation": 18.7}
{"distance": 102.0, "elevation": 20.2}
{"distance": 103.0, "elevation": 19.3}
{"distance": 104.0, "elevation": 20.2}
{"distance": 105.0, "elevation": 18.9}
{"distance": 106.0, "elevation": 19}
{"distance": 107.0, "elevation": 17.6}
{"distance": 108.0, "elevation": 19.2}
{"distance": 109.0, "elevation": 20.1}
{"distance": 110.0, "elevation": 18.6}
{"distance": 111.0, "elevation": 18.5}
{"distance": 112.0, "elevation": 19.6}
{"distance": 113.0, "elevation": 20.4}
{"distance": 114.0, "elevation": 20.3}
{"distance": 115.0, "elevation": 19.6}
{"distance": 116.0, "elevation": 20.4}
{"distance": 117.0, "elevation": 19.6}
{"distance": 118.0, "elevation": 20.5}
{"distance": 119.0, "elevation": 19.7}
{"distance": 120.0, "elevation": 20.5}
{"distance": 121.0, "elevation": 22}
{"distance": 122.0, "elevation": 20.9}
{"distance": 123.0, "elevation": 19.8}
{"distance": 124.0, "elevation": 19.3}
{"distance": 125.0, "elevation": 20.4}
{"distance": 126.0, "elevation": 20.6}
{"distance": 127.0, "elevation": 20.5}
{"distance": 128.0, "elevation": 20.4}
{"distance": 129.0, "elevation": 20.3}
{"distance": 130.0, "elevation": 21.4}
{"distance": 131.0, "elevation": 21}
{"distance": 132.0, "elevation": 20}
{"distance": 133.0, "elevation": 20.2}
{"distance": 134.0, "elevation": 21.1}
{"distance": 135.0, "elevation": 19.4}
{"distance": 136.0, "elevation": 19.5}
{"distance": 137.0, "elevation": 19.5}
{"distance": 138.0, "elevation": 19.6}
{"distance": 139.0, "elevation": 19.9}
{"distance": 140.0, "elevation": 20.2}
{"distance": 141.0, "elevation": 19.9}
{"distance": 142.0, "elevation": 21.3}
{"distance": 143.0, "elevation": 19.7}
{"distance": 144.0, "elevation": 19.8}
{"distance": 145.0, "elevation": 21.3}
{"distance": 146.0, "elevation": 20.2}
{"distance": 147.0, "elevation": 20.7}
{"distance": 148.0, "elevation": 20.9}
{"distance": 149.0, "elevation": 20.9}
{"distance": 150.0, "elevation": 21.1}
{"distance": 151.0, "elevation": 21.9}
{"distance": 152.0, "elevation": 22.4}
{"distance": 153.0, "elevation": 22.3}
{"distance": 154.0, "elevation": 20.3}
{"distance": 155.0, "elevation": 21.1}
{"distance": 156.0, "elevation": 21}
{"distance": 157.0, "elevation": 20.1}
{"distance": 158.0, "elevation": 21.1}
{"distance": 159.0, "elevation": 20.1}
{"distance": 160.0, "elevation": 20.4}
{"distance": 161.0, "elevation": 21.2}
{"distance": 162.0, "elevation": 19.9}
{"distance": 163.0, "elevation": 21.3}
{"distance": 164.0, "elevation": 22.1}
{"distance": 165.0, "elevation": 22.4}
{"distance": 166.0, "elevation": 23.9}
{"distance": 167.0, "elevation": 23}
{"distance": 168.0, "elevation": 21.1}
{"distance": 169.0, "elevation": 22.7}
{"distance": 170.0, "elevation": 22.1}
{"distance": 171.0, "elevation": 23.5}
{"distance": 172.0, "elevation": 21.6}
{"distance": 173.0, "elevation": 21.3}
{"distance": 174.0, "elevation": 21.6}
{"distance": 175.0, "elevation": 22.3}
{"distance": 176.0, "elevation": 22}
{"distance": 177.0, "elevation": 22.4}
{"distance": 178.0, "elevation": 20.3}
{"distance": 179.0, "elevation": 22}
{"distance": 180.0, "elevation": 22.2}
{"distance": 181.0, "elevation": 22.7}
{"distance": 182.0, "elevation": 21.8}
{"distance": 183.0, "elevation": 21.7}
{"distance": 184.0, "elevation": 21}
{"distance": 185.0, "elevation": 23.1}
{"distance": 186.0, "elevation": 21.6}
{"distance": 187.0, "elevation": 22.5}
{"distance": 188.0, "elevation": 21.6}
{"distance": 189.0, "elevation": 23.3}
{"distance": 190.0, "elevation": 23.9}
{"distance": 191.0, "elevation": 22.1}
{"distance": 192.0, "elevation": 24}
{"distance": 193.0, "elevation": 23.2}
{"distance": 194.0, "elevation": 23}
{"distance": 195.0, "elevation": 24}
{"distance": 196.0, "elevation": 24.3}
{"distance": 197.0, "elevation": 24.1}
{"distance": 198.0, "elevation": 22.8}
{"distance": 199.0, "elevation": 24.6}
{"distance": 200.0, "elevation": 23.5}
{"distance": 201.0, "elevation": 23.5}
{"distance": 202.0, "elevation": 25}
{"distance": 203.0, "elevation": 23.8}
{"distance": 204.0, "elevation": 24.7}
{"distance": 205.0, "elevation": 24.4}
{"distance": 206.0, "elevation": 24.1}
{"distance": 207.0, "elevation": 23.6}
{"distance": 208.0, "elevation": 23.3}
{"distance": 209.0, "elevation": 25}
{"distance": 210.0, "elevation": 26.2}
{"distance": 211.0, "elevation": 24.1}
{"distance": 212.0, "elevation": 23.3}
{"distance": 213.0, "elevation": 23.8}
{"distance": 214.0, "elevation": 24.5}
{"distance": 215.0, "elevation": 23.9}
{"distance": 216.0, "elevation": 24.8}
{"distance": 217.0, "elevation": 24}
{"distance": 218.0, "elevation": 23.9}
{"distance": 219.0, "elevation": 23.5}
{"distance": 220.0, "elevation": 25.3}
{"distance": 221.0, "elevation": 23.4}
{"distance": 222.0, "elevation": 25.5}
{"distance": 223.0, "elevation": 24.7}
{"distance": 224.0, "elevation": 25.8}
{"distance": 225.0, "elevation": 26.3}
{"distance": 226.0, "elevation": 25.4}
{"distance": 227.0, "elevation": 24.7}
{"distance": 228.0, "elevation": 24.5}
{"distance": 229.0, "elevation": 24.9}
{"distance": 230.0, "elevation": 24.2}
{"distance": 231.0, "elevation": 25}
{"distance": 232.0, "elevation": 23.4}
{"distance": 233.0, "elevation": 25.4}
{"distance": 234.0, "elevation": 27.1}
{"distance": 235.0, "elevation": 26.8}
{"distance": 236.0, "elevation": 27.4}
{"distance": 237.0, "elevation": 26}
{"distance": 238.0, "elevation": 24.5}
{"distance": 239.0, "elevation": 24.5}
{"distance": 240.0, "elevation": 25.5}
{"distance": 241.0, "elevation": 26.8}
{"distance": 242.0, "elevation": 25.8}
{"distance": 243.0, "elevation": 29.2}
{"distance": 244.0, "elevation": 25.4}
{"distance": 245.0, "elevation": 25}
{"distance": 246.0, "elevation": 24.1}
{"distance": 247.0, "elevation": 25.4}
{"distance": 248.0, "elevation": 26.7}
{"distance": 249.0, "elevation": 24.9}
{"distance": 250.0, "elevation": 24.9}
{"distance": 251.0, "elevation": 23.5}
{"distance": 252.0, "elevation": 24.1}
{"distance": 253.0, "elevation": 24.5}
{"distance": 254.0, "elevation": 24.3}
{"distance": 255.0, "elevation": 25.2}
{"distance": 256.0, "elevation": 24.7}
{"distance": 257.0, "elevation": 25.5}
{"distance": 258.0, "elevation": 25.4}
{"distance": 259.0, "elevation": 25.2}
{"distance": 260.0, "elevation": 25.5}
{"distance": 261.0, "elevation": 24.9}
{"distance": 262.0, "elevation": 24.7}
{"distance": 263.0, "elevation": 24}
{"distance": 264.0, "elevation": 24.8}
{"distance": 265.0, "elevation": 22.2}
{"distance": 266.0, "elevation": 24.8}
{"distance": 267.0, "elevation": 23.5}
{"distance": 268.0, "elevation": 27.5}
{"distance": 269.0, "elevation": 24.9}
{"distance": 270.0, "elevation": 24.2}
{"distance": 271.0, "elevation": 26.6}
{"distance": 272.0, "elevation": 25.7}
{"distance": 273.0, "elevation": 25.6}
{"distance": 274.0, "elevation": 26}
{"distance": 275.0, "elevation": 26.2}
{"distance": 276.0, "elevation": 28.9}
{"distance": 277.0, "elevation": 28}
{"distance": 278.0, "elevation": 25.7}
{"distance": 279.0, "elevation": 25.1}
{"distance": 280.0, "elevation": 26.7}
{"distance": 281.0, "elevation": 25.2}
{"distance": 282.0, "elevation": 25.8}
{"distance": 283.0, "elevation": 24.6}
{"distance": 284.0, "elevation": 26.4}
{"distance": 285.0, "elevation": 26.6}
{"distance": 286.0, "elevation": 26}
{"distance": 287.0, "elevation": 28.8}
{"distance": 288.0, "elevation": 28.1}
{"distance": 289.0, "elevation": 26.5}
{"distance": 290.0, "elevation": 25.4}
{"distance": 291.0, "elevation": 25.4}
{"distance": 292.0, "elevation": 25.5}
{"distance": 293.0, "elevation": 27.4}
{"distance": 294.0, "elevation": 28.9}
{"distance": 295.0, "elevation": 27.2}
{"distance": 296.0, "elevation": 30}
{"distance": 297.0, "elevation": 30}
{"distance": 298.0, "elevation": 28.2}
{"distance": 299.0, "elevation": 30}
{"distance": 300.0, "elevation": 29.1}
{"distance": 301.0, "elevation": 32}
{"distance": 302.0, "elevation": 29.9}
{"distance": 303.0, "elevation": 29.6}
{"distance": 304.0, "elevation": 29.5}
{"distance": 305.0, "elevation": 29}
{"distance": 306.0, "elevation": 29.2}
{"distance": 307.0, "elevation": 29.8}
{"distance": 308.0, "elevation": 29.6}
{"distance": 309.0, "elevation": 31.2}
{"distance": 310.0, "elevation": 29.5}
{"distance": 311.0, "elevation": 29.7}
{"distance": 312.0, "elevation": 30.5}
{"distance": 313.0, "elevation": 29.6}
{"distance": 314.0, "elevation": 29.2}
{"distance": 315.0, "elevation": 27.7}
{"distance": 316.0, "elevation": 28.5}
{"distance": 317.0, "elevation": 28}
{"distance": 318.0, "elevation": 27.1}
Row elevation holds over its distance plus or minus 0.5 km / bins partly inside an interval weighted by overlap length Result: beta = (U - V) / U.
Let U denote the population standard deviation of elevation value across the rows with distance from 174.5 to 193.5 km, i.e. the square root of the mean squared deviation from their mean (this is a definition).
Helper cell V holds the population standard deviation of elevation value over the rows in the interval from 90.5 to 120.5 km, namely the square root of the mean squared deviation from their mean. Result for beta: 0.11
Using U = 0.9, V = 0.80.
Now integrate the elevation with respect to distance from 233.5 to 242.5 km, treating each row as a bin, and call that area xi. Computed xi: 234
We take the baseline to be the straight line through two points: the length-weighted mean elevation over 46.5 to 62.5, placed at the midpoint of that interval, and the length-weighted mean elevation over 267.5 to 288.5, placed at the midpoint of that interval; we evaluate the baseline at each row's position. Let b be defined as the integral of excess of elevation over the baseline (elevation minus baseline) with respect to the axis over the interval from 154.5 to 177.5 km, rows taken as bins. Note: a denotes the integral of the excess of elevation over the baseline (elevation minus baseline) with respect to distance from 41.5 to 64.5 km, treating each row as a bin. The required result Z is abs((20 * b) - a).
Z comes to 372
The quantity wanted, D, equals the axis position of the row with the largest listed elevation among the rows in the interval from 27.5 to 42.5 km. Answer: 42.0 km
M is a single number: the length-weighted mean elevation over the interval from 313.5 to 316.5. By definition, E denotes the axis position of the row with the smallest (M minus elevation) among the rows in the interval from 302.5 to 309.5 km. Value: 309.0 km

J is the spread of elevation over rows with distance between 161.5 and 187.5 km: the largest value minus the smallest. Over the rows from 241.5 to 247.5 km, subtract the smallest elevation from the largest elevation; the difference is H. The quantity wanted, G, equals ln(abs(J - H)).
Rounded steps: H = 5.1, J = 4.0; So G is 0.1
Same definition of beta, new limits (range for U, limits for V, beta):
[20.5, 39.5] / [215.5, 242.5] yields 0.22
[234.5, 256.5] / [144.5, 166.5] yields 0.26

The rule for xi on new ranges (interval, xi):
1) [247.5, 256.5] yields 223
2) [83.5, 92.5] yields 182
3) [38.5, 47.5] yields 121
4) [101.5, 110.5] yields 173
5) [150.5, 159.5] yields 190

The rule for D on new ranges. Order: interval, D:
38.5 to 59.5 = 57.0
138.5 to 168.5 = 166.0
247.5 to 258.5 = 248.0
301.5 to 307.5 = 302.0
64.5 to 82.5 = 66.0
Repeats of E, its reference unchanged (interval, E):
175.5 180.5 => 177.0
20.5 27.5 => 21.0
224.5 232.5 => 225.0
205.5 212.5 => 210.0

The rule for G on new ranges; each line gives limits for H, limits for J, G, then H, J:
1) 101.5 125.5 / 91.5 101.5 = 0.7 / 4.4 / 2.4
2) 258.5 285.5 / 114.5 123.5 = 1.5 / 6.7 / 2.4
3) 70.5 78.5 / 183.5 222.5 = 1.1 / 2.3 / 5.2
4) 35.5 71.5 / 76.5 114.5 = 2.2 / 12.2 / 3.6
